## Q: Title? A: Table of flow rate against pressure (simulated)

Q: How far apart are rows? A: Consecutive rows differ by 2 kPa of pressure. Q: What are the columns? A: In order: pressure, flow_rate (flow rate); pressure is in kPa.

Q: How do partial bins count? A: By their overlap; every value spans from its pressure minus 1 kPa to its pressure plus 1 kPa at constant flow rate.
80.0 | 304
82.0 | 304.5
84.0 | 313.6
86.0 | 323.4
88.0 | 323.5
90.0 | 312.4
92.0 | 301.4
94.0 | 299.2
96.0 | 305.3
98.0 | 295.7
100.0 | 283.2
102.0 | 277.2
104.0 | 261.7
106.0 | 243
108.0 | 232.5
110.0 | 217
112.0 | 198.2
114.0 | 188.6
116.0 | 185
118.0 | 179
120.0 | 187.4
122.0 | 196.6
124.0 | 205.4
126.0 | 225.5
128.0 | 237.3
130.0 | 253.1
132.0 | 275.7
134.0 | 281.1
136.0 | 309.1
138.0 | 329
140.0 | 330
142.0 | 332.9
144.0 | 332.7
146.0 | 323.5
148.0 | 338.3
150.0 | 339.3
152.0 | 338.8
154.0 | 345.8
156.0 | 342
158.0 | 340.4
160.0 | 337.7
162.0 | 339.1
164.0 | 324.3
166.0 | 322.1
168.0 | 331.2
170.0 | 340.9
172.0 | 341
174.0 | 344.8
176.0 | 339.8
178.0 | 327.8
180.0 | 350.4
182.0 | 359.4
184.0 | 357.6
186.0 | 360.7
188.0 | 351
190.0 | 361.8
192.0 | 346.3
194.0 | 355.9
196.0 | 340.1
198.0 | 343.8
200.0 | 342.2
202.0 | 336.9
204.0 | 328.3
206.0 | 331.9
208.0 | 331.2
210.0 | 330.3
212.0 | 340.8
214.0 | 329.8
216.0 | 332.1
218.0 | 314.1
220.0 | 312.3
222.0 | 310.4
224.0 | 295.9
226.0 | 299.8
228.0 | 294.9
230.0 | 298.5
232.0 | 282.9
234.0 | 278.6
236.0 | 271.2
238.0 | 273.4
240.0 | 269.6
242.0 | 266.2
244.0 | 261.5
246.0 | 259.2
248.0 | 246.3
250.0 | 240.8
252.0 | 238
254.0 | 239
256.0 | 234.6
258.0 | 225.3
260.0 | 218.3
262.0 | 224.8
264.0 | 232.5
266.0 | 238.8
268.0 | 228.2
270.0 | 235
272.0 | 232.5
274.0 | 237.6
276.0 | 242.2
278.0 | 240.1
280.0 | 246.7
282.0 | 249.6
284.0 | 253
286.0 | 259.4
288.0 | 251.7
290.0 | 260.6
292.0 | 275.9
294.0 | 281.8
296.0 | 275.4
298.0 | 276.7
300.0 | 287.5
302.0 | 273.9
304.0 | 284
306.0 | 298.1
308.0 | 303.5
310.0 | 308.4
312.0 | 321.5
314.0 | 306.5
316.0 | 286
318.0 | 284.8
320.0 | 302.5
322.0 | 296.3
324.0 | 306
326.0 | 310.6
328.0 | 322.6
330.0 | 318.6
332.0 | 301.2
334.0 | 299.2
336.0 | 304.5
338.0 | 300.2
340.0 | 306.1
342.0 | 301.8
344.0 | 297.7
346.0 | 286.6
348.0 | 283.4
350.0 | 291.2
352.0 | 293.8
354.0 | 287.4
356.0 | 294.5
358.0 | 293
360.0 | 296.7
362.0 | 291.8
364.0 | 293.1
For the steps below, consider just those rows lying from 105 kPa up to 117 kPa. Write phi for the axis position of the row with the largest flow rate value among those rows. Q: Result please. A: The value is 106.0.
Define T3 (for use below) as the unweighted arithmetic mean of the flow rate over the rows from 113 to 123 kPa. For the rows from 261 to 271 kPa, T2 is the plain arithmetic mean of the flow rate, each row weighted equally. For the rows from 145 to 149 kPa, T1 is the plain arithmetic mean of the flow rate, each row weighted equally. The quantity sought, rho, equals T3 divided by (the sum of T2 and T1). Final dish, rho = 0.33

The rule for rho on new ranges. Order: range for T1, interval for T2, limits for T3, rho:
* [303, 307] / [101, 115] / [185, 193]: 0.68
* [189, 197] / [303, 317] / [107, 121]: 0.30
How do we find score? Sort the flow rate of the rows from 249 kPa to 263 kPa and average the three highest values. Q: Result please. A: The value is 239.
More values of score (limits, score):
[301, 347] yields 321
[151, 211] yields 361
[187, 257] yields 356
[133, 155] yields 341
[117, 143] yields 331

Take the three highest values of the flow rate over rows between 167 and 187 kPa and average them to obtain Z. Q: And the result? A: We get 359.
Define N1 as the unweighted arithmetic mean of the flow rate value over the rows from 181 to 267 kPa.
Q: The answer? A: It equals 298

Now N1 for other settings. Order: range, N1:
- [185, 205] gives 347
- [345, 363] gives 291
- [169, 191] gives 349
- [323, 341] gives 308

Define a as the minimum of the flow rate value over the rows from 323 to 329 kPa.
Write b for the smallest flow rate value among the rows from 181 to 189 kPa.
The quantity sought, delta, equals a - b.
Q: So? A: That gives -45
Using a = 306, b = 351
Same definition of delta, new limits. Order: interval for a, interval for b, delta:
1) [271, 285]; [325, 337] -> -67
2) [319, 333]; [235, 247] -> 37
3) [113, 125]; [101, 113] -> -19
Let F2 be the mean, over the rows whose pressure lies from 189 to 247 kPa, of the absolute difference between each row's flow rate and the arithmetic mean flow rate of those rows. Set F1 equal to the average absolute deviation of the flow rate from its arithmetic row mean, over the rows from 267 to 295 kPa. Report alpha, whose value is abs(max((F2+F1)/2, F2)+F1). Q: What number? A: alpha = 39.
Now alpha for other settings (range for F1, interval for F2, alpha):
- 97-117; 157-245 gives 62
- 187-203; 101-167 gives 60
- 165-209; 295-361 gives 19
